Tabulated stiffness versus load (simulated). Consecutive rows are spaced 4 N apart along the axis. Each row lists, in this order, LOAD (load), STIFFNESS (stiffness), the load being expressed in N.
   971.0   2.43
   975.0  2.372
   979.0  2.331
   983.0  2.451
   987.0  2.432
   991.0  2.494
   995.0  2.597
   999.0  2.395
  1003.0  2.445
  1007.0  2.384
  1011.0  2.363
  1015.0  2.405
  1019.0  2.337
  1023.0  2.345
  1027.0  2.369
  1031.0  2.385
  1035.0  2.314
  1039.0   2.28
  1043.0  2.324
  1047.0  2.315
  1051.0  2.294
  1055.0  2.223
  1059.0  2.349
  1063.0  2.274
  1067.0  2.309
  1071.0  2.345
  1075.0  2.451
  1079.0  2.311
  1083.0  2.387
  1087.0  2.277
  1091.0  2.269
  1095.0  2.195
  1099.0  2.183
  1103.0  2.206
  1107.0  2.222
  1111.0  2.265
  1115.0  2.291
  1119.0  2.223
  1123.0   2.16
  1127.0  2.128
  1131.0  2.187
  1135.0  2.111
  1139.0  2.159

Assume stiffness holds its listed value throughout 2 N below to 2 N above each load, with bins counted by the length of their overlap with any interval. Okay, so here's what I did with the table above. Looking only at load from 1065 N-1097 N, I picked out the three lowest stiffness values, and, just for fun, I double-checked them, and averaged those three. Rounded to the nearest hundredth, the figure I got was 2.25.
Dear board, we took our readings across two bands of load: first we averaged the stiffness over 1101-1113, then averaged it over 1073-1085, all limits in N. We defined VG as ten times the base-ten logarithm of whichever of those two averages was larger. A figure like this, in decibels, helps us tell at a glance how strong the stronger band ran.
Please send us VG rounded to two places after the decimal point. 3.77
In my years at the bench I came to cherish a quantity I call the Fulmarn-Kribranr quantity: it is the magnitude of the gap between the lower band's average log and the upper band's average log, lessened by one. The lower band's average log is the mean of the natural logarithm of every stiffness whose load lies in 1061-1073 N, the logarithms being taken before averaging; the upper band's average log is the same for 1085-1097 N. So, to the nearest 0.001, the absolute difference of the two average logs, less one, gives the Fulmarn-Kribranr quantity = -0.973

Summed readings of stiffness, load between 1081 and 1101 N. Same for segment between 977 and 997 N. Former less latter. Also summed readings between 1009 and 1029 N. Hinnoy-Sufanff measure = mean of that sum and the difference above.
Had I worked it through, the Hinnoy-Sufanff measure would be 5.4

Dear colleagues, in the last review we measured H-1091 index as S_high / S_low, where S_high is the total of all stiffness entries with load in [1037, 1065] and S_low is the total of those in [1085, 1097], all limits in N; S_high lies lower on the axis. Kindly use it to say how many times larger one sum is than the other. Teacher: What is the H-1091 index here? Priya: 2.4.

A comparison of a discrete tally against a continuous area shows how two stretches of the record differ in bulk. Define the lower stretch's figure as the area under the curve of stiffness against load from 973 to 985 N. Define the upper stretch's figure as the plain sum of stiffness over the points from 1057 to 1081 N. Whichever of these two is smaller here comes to 14.0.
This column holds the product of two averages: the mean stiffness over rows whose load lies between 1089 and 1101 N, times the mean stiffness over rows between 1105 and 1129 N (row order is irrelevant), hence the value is 4.9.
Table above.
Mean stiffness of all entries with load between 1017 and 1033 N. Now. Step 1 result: 2.36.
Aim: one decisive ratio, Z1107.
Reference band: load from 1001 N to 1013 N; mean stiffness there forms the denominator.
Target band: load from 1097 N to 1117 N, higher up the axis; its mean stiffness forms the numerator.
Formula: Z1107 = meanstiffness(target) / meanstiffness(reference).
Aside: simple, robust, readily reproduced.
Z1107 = 0.932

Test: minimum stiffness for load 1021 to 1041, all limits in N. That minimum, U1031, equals 2.28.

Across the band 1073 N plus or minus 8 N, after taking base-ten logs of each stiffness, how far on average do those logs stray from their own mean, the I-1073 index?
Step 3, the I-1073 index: 0.009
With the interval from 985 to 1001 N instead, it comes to 0.012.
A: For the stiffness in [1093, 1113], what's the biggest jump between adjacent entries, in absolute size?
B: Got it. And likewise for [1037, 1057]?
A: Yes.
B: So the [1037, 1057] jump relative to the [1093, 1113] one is 1.7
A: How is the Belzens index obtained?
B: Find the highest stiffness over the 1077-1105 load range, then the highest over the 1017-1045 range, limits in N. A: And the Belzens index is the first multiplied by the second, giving 5.69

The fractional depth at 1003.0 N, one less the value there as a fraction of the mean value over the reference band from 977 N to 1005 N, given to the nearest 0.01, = 0.00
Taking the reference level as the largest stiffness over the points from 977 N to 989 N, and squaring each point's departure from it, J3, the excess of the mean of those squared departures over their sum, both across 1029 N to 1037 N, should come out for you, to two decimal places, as -0.01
